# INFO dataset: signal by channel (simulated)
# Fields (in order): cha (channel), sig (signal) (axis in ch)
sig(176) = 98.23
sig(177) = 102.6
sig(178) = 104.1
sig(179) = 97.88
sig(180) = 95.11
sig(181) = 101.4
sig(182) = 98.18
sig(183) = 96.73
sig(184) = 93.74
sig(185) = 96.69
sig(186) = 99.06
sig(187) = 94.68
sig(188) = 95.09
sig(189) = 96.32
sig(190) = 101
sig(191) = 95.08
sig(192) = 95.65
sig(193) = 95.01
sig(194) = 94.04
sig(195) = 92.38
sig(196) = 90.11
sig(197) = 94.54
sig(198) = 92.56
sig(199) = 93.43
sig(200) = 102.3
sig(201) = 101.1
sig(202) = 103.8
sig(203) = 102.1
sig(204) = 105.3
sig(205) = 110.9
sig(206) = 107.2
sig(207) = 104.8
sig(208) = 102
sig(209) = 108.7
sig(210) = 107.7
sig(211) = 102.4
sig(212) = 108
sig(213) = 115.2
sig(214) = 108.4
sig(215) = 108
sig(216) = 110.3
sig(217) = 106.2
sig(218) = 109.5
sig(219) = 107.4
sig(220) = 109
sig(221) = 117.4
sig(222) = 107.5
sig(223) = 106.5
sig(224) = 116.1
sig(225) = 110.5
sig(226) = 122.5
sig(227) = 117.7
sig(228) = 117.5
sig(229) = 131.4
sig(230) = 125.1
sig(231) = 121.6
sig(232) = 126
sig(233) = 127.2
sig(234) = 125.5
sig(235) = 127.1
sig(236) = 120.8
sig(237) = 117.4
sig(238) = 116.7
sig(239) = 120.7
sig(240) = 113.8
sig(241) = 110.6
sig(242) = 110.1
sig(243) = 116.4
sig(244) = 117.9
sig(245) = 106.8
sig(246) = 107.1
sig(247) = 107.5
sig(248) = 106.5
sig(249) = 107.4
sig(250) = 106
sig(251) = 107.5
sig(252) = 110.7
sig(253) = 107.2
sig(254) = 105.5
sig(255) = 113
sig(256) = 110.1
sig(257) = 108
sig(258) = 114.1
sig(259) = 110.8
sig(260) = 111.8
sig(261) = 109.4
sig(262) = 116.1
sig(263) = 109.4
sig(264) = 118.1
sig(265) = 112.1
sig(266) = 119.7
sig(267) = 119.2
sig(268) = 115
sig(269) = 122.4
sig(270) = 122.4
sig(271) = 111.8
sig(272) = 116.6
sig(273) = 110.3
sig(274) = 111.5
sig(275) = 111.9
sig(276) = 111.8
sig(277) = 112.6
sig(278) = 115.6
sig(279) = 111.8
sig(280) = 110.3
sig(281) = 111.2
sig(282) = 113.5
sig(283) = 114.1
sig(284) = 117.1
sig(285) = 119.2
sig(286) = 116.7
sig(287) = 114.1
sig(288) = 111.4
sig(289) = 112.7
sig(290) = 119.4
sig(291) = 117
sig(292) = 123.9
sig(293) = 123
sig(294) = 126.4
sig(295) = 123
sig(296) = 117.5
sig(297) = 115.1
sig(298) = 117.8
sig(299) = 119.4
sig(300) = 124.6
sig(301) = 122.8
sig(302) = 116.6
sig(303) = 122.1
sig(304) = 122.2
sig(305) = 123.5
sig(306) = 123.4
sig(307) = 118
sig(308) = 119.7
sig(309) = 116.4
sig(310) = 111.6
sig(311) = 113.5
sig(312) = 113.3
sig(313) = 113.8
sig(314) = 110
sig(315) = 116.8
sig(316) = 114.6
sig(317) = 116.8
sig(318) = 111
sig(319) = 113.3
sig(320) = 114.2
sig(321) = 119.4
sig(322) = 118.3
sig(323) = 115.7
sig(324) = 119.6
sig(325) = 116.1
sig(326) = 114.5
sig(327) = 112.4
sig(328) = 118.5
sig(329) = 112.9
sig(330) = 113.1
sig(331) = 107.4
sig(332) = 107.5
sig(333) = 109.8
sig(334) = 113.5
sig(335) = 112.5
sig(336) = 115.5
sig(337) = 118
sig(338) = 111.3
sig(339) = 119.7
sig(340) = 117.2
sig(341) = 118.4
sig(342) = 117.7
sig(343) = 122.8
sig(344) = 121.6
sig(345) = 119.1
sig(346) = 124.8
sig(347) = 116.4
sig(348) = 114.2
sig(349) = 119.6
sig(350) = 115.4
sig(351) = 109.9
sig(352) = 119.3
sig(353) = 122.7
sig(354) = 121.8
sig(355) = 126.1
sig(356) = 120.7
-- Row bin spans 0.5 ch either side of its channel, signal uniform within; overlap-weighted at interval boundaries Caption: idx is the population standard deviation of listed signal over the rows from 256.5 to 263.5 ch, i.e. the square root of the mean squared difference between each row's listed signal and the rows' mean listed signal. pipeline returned 2.7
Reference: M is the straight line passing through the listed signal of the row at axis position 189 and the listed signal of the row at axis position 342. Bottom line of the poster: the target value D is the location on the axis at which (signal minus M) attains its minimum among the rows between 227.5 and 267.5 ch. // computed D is 254 ch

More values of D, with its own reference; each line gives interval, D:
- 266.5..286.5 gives 280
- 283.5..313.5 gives 310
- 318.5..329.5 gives 327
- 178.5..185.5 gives 184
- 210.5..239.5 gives 211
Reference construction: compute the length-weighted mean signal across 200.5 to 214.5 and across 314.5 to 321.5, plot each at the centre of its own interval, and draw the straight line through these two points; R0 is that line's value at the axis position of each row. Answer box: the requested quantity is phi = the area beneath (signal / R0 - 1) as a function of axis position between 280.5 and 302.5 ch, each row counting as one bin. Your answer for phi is 1.0 ch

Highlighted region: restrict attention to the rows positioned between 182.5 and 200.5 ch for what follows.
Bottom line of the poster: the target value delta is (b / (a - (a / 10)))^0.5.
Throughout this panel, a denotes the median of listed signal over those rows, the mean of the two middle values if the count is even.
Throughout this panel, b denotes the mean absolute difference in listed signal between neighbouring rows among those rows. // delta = 0.180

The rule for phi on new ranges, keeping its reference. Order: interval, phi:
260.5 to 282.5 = 0.6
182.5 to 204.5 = -1.7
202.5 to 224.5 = 0.3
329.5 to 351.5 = -0.2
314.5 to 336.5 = -0.3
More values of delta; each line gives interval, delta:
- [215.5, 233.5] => 0.227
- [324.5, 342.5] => 0.175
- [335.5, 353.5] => 0.204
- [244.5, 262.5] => 0.167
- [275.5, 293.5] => 0.159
